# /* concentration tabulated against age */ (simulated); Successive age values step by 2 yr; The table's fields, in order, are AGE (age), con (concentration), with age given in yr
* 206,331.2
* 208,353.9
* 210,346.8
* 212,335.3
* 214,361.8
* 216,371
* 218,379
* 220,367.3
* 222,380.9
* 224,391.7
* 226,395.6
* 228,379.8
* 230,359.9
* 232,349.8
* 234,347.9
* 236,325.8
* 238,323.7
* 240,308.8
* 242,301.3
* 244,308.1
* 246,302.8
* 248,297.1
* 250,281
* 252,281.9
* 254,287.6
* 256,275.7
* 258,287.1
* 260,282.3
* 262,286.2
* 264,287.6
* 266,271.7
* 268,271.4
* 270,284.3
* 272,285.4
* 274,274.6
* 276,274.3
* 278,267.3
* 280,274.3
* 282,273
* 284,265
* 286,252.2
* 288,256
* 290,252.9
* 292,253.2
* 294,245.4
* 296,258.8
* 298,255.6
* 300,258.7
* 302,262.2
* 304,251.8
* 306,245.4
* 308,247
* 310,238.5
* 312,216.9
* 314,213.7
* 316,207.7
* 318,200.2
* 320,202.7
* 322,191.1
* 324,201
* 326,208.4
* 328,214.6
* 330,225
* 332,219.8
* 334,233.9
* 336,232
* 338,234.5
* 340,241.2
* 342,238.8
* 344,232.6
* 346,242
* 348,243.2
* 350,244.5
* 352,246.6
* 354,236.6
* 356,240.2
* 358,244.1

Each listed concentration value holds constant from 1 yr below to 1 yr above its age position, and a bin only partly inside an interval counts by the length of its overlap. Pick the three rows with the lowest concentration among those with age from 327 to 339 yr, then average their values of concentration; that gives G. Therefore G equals 220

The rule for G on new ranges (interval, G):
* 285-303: 250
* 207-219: 345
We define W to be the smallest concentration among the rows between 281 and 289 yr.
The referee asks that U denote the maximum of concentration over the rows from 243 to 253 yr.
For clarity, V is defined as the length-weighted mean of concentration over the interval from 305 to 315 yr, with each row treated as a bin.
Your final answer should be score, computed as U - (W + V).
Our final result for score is -176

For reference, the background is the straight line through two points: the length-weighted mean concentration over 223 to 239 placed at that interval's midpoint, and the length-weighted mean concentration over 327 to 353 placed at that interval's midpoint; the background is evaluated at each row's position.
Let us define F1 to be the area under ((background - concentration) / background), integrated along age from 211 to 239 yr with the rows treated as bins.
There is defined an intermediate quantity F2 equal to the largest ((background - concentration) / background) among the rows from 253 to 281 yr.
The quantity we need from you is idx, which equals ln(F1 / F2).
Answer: 0.6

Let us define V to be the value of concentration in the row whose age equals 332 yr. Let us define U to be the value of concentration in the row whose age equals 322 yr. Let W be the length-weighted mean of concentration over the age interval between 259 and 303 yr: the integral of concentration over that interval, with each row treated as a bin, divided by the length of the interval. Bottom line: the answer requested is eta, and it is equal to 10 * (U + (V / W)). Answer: 1919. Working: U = 191.1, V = 219.8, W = 268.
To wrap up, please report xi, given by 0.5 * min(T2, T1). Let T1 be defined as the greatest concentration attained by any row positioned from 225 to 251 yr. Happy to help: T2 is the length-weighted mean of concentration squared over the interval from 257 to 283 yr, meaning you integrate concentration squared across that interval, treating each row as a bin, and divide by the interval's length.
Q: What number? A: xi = 198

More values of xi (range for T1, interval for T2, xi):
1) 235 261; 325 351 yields 163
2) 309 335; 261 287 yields 119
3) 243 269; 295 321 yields 154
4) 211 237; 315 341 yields 198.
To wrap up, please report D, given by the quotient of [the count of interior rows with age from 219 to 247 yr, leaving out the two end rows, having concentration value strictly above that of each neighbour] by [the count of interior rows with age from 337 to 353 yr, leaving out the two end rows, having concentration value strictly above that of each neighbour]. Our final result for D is 2.0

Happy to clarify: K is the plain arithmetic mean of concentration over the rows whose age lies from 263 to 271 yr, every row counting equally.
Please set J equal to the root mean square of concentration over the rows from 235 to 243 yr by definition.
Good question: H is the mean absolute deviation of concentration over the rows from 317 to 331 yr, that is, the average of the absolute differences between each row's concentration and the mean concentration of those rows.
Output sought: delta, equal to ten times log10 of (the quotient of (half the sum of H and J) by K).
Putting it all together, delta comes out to -2.4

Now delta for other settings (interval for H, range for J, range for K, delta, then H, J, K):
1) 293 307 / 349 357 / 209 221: -4.6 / 5.5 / 242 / 360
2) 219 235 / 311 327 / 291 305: -3.6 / 15.4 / 205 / 255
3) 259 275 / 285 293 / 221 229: -4.7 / 5.9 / 254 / 387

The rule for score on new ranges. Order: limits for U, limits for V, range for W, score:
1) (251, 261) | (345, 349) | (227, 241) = -264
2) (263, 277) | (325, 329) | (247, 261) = -200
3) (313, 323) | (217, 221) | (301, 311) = -398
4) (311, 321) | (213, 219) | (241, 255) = -435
